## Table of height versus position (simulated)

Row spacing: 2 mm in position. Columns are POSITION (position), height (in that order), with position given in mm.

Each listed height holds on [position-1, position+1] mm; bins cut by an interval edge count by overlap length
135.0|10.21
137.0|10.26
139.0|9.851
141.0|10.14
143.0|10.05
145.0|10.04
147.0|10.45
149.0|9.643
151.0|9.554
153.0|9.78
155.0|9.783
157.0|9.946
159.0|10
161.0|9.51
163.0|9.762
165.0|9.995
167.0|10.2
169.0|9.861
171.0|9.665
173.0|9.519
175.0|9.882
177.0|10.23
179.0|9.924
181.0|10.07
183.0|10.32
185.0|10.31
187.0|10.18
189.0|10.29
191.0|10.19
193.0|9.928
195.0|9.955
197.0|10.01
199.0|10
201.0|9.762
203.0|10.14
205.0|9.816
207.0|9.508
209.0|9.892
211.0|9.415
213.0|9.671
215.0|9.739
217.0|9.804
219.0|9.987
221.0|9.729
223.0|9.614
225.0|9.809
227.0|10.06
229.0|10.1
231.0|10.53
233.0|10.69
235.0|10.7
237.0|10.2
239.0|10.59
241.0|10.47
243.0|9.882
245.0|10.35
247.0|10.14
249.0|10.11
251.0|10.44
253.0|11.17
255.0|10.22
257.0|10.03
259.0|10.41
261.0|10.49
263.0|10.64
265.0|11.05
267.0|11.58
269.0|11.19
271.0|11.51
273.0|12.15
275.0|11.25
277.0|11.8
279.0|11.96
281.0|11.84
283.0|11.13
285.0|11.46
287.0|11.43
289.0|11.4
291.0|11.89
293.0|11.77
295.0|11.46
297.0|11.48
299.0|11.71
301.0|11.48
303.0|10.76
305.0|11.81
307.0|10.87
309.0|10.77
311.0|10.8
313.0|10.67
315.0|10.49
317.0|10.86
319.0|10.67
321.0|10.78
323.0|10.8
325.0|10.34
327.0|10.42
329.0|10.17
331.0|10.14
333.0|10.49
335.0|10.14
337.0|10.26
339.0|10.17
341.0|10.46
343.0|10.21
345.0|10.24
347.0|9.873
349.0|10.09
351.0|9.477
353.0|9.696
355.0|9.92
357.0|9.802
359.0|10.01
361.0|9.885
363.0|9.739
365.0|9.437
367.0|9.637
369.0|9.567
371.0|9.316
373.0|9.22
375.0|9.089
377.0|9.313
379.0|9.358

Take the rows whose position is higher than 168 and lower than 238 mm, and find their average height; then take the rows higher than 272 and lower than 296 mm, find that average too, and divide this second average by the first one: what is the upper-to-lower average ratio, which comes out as 1.16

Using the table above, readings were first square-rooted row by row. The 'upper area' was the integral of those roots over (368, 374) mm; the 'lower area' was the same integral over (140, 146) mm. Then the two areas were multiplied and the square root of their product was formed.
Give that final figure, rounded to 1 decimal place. 18.7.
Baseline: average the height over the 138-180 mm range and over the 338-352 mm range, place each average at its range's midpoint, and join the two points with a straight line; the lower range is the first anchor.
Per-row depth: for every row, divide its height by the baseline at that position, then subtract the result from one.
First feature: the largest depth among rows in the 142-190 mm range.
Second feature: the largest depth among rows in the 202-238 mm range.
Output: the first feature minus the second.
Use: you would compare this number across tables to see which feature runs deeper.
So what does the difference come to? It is -0.014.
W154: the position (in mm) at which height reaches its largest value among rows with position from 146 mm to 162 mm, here 147.0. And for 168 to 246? 235.0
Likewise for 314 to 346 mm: 317.0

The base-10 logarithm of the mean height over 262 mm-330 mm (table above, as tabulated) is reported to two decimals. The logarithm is 1.05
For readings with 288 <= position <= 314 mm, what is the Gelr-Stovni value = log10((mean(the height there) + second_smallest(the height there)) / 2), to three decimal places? 1.043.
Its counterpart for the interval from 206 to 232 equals 0.985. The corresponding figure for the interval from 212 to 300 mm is 1.009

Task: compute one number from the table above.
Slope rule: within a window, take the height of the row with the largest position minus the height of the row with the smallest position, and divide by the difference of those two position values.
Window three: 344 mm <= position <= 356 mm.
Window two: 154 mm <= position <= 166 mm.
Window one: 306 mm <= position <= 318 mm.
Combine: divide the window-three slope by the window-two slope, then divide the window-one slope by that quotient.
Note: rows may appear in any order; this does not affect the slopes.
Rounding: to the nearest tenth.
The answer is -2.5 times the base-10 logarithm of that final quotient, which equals 7.9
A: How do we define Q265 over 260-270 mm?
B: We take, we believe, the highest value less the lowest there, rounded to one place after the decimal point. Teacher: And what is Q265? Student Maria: 1.1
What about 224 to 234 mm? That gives 0.9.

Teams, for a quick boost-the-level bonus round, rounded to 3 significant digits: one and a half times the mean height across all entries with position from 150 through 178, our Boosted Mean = 14.8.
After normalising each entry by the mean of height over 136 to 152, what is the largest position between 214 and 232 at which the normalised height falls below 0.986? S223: 225.0 mm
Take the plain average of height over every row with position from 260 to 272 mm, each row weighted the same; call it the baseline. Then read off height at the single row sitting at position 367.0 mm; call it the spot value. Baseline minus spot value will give 1.4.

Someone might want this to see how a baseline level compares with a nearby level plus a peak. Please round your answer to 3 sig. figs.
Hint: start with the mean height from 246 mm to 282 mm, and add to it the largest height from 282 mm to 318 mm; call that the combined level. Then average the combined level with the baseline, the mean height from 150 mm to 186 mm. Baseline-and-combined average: 16.4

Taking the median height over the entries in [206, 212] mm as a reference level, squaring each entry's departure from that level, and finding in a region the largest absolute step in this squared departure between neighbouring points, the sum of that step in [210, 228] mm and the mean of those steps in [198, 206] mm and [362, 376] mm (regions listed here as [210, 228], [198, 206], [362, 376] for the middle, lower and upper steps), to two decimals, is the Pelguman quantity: 0.43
